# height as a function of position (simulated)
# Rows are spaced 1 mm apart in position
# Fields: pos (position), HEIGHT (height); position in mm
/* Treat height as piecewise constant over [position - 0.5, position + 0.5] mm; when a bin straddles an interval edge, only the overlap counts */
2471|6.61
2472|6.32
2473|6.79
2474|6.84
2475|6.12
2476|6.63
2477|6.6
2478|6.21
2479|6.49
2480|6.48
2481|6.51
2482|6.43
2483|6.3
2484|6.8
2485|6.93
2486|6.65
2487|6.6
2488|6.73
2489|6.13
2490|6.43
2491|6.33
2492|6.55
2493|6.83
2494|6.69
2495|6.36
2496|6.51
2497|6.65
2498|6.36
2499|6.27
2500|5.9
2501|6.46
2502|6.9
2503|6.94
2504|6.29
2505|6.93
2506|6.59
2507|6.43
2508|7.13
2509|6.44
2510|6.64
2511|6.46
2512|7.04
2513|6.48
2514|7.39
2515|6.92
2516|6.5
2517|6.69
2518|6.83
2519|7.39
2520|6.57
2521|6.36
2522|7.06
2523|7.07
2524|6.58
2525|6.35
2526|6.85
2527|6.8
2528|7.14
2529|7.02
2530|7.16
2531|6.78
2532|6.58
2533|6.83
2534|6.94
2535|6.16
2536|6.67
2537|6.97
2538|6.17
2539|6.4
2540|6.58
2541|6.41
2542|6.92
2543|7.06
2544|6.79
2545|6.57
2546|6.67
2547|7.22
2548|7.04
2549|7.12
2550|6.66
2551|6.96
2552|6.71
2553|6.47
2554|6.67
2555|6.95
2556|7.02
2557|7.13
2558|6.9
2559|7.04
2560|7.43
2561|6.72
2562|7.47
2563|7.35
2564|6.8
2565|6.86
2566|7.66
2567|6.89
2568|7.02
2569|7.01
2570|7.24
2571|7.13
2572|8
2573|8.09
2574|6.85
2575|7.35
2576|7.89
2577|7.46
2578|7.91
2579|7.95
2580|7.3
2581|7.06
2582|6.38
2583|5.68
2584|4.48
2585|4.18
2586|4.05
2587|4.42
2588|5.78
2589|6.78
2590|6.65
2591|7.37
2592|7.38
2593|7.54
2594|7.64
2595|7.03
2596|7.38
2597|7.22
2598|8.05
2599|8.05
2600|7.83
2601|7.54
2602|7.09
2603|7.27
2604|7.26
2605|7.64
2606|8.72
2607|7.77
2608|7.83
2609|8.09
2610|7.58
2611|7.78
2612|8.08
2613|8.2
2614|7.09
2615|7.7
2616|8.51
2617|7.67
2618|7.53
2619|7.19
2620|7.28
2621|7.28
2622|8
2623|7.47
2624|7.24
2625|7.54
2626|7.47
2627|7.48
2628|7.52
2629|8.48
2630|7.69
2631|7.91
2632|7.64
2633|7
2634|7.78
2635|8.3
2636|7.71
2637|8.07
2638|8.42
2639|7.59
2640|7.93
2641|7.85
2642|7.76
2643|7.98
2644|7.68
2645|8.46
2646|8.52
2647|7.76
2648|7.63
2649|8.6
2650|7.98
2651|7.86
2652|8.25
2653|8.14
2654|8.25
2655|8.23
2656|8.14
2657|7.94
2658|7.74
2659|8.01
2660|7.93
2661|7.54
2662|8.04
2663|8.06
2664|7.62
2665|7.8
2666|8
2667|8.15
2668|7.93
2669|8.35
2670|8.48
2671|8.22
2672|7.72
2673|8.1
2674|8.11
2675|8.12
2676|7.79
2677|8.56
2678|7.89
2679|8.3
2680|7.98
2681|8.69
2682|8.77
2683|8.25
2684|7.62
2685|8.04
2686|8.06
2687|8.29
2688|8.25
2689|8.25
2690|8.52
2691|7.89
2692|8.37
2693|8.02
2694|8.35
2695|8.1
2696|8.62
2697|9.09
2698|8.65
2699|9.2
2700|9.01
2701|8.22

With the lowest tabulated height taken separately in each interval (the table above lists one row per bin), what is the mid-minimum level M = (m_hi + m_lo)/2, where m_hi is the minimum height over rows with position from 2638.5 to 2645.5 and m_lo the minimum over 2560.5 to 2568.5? 7.2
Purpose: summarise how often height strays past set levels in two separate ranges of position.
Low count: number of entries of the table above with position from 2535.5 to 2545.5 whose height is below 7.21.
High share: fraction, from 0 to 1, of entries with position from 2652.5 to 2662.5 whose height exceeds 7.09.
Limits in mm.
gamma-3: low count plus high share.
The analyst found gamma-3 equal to 11.0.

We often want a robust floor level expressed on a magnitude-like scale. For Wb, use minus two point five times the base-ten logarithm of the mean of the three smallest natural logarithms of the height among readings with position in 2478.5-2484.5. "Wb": -0.67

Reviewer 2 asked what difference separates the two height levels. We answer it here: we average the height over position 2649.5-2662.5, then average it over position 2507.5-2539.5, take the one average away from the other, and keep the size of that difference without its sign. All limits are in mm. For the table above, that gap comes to 1.24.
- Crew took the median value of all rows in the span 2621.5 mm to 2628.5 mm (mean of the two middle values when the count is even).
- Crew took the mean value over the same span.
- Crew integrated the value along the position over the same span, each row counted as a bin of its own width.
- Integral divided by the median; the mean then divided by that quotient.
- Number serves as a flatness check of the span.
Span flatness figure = 1.07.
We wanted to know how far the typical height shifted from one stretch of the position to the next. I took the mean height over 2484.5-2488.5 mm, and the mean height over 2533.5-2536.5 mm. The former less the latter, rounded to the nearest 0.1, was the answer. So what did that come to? 0.1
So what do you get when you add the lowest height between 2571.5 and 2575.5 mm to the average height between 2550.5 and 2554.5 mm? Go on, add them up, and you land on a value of 13.6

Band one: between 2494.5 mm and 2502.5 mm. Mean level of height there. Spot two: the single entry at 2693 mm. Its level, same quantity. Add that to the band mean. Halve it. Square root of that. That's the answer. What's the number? 2.69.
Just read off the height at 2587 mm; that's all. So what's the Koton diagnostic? 4.42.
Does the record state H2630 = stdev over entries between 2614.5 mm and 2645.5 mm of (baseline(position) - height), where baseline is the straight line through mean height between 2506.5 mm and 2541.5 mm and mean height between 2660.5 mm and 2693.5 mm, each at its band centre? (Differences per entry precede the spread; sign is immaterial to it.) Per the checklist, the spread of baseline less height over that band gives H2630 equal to 0.37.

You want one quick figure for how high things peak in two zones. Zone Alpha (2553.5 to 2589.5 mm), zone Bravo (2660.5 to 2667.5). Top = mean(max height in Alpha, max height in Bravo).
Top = 8.1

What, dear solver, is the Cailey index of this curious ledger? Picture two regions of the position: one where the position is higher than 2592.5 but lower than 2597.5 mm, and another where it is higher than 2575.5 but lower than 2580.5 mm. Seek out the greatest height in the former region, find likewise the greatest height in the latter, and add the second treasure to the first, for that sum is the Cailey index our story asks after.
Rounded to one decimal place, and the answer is 15.6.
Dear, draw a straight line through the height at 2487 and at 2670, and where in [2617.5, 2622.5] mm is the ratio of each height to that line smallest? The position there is 2619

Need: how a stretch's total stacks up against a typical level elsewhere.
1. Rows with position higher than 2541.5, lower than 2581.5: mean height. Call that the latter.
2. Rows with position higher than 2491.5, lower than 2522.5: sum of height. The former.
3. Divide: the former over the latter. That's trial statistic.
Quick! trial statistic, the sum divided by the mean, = 29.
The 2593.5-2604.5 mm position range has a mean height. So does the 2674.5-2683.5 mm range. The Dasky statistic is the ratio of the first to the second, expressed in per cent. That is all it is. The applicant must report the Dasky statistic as 90.6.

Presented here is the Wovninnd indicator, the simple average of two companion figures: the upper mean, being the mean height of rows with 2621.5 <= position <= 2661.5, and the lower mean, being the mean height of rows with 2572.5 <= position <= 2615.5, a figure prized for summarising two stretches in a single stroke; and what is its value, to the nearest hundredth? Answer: 7.52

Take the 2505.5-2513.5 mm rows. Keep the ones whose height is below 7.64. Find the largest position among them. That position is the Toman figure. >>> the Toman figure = 2513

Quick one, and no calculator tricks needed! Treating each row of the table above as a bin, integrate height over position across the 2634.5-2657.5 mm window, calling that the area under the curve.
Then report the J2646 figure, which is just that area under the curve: 185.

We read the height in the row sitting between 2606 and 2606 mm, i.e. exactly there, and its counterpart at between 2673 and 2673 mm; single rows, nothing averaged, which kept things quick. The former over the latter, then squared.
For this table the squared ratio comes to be 1.16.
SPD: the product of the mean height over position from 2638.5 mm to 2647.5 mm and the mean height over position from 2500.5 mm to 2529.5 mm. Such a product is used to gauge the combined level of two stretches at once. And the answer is 54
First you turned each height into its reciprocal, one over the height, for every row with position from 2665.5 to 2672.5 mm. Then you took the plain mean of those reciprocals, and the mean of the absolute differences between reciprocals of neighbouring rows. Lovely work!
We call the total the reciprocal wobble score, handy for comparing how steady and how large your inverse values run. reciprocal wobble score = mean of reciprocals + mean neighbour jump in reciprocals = 0.127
